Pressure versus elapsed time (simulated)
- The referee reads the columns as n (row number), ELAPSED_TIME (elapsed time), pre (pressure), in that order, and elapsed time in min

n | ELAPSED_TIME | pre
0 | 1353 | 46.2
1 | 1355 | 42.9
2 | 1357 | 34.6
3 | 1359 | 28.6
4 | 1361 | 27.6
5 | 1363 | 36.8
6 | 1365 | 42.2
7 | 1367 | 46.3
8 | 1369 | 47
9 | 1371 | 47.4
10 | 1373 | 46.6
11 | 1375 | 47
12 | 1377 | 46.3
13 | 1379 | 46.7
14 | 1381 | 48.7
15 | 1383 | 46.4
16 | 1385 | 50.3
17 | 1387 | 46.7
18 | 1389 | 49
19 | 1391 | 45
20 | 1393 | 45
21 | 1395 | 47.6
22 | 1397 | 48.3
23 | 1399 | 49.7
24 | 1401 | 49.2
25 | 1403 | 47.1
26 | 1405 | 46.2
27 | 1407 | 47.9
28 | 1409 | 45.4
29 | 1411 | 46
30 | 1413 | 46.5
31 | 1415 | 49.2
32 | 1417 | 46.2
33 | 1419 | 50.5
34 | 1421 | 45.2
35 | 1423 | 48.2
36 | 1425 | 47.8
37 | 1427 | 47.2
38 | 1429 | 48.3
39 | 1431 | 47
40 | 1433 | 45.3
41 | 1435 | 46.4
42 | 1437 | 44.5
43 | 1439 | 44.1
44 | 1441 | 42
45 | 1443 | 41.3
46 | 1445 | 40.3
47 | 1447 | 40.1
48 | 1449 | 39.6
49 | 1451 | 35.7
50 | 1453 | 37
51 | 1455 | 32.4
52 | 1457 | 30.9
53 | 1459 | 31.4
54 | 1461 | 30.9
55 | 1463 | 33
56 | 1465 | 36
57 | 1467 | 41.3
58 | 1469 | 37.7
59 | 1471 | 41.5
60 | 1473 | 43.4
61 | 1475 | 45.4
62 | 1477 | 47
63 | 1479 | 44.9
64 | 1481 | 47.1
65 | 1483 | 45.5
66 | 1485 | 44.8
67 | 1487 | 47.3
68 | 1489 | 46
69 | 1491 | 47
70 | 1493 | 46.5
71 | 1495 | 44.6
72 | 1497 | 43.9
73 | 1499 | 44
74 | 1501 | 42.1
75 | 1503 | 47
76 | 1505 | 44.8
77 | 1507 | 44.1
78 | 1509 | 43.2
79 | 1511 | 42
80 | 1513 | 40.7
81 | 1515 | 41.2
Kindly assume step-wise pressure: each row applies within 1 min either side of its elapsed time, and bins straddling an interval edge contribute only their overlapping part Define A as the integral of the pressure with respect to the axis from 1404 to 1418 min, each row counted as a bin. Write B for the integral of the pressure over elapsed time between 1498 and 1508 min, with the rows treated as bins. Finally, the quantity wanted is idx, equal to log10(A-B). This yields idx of 2.3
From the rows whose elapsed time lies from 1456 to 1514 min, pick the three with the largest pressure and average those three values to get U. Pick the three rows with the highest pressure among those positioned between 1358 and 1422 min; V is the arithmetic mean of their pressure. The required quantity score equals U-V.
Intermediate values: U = 47.1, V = 50.2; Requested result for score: -3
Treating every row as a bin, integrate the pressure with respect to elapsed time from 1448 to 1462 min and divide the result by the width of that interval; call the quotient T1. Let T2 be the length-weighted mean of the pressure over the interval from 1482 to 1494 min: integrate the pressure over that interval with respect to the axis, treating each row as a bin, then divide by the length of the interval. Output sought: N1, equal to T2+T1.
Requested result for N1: 80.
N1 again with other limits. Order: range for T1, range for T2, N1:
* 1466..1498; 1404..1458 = 88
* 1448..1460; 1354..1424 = 80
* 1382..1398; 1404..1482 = 90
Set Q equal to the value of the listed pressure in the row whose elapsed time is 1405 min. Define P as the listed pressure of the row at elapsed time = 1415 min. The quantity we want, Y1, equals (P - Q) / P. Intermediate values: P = 49.2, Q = 46.2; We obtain 0.06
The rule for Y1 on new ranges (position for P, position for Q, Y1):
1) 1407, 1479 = 0.06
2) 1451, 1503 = -0.32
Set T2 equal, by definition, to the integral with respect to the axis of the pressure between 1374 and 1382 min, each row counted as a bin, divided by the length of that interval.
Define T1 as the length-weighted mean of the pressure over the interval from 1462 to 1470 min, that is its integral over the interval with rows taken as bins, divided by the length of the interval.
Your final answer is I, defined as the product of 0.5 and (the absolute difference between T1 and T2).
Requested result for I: 5.1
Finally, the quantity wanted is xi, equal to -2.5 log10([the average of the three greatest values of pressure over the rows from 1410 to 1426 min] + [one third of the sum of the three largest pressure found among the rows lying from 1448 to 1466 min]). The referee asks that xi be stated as -4.85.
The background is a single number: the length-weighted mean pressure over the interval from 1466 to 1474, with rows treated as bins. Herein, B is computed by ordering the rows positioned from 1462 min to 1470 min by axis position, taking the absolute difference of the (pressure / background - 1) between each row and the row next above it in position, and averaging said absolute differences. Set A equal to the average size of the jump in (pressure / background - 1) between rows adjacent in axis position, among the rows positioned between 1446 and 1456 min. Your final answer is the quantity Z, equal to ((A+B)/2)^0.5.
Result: 0.28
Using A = 0.06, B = 0.0968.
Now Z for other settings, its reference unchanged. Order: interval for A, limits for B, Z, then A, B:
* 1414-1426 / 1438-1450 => 0.22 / 0.08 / 0.0220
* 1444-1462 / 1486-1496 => 0.18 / 0.04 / 0.0287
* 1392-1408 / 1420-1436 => 0.18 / 0.03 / 0.0321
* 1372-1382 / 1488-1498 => 0.15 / 0.02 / 0.0250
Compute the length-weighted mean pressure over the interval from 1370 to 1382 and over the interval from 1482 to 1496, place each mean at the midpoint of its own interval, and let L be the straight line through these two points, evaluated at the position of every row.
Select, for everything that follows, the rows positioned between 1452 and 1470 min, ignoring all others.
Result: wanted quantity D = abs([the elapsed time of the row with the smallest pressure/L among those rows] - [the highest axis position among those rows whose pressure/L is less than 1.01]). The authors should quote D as 12 min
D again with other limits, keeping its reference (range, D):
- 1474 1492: 4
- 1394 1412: 2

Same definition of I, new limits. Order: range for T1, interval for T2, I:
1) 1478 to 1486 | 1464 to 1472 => 3.2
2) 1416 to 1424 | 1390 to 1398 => 0.5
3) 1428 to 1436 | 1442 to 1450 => 3.2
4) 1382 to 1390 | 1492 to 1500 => 1.7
